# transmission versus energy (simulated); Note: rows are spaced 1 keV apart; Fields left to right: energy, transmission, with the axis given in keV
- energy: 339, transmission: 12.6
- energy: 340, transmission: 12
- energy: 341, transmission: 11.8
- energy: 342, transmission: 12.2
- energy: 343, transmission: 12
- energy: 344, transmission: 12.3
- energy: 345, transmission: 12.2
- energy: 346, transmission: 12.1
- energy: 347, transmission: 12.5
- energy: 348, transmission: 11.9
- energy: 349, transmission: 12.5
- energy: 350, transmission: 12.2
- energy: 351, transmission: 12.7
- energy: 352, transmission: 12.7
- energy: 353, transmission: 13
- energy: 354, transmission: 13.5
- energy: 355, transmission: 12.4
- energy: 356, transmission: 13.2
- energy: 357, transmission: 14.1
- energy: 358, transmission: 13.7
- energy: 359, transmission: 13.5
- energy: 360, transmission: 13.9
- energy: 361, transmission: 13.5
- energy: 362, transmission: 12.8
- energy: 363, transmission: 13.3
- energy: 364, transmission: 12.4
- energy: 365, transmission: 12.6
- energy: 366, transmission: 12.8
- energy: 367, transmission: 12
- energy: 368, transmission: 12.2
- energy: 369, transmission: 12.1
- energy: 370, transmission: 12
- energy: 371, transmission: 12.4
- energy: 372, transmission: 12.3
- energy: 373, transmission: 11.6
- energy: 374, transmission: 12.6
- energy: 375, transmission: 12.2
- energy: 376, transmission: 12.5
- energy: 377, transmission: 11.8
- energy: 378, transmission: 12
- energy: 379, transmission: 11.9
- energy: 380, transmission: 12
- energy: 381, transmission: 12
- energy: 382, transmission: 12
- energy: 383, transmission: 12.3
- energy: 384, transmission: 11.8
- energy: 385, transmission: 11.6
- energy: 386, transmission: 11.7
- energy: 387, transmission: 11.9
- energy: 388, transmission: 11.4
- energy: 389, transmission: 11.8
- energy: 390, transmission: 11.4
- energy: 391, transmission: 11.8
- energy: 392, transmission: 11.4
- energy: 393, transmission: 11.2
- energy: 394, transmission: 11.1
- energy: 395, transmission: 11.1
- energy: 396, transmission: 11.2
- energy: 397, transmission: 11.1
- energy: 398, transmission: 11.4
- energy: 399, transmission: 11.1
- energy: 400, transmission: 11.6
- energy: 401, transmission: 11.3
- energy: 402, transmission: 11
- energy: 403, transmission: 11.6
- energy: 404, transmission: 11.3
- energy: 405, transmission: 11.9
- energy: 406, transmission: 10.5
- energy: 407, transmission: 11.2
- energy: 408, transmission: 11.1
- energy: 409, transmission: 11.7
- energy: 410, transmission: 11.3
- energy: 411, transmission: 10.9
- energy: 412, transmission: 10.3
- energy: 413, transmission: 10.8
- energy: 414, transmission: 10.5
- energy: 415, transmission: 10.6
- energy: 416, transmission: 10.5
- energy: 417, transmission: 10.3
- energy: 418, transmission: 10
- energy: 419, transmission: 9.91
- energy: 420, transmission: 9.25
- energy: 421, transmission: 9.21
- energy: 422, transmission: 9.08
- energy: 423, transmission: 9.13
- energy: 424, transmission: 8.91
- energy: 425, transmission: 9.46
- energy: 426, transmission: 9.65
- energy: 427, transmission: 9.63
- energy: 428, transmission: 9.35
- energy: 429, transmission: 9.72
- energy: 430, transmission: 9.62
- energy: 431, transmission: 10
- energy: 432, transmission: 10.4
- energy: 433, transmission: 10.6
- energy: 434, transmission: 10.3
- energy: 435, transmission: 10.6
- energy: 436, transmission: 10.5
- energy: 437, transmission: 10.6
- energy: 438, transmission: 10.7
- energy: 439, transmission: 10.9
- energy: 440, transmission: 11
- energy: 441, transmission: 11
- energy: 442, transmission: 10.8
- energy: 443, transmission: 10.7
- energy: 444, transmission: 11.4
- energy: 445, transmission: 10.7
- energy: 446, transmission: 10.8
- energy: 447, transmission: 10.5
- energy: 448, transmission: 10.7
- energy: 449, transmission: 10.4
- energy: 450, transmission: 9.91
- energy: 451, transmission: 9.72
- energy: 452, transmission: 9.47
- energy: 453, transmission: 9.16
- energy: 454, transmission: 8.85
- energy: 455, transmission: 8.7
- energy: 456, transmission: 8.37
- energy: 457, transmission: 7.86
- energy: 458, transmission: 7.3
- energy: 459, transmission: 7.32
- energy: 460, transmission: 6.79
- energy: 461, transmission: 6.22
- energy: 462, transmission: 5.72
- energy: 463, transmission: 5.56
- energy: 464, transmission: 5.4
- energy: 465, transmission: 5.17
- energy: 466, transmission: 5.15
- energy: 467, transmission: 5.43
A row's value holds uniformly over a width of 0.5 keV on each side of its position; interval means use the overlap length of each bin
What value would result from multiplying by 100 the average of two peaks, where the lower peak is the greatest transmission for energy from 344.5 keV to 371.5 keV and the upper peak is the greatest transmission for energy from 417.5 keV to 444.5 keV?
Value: 1275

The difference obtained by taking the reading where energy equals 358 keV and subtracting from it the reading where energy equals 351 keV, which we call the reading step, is 1.0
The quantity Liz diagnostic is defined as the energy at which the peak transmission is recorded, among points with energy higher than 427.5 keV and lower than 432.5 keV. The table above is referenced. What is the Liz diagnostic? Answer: 432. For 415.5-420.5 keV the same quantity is 416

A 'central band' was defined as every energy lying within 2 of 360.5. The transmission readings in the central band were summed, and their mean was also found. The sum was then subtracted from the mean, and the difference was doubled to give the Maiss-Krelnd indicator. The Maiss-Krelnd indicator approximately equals -81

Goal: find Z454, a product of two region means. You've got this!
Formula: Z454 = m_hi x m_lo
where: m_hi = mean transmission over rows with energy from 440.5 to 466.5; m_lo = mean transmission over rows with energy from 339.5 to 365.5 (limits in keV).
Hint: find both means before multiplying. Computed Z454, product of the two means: 110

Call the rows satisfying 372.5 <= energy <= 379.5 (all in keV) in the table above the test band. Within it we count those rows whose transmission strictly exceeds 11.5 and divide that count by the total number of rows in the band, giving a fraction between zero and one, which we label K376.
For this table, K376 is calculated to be 1.0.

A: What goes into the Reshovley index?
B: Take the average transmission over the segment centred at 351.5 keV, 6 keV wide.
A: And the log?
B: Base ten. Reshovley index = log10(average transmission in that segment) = 1.11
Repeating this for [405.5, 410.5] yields 1.05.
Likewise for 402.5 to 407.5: 1.05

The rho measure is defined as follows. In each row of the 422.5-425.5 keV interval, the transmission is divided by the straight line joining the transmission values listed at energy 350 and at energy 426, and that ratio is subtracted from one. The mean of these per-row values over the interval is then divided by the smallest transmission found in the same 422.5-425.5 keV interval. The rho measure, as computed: 0.006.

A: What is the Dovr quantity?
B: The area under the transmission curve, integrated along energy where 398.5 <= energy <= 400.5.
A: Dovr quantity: 22.7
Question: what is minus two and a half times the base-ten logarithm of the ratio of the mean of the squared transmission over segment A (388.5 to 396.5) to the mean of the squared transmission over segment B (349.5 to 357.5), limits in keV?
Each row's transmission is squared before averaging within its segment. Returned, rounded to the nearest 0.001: 0.287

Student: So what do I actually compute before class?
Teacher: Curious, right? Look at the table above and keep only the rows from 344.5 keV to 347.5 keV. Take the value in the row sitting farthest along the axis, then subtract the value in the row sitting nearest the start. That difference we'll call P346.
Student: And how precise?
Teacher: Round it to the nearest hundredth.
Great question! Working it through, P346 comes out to 0.30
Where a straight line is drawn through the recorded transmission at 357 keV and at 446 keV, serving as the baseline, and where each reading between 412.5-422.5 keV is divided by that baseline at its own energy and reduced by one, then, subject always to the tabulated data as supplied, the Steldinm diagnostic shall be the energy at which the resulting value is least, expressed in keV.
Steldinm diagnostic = 422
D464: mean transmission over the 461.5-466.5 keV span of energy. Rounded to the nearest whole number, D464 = 5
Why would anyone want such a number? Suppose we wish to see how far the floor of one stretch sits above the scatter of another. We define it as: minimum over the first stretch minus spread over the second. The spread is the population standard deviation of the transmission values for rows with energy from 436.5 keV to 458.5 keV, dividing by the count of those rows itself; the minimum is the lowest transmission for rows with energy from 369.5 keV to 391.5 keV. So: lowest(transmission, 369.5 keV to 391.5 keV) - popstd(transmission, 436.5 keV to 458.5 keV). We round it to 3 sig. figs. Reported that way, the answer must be 10.3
